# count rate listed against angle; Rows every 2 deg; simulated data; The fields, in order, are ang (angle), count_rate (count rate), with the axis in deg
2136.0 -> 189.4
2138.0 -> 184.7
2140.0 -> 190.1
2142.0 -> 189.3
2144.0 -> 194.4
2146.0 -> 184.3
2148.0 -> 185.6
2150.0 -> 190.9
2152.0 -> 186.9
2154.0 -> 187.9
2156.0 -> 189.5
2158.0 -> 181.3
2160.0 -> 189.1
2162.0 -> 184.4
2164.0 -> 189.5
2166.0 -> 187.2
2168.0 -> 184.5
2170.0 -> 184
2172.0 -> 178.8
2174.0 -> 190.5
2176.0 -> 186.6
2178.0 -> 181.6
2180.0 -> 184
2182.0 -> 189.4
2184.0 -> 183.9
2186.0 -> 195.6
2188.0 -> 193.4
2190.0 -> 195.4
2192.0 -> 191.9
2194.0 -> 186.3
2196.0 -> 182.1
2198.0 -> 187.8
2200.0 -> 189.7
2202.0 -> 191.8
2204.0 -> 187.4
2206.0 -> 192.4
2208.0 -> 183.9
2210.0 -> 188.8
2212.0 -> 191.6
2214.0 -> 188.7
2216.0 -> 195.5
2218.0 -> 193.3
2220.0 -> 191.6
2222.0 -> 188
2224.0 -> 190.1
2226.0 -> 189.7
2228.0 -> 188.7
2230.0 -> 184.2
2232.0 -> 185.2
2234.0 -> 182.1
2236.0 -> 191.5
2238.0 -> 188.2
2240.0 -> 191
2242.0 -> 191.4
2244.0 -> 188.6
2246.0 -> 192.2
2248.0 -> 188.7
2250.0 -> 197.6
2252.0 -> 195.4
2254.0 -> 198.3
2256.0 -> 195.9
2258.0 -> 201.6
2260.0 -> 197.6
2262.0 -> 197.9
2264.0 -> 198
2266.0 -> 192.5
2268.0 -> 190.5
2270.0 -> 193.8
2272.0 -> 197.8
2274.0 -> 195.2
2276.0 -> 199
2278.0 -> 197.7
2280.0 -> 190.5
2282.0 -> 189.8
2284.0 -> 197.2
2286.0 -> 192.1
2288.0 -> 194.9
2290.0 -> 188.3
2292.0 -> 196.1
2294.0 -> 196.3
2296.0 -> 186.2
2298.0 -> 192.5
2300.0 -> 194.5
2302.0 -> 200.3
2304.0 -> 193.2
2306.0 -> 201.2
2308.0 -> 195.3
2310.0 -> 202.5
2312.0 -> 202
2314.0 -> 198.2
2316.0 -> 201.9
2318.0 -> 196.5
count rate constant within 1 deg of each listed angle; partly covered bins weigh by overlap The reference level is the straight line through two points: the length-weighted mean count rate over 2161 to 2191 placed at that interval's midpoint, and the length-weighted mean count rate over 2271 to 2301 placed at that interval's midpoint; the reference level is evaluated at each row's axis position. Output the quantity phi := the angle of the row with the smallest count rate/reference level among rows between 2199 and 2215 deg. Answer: 2208.0 deg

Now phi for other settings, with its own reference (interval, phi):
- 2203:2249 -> 2234.0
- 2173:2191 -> 2178.0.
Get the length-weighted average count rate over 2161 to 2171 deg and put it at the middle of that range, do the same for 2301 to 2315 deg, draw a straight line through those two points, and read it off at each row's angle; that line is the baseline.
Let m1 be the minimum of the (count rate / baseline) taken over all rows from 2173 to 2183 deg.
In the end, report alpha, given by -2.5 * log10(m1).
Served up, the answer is 0.032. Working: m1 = 0.971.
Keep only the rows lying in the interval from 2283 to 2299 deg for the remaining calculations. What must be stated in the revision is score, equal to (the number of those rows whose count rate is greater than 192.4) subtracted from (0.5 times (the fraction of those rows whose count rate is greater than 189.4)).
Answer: -4.6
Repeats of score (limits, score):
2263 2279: -6.5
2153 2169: 0.1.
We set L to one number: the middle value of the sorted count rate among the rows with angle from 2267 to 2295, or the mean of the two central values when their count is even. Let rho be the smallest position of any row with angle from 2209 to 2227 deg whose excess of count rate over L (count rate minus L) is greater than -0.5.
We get 2216.0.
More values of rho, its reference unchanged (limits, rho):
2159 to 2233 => 2186.0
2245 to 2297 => 2250.0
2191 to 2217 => 2216.0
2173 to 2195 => 2186.0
